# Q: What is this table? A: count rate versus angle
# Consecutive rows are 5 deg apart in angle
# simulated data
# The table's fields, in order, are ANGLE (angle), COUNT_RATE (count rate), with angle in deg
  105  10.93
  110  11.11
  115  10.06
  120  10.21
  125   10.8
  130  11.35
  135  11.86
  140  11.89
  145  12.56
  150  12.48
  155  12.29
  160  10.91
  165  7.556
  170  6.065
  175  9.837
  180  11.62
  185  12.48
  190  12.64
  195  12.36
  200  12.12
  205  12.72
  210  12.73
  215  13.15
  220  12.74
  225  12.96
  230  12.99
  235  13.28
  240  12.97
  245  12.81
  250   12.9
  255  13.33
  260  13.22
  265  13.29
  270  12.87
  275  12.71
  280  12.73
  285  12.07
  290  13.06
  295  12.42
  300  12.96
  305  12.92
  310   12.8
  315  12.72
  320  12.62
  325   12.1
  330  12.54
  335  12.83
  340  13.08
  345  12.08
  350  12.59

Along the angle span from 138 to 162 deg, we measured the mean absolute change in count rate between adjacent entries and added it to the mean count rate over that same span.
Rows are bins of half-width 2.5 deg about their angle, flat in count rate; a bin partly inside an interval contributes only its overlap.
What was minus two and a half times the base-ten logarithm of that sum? -2.75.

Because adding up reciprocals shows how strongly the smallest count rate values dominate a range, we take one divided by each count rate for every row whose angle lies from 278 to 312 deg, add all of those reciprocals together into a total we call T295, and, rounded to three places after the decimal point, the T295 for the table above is 0.551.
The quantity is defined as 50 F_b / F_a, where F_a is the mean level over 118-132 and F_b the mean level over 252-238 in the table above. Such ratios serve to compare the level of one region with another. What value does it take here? 60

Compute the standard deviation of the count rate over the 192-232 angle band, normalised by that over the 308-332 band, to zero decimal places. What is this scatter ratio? 1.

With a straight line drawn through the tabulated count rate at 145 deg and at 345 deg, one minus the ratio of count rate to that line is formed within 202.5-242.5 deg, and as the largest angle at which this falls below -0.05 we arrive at 240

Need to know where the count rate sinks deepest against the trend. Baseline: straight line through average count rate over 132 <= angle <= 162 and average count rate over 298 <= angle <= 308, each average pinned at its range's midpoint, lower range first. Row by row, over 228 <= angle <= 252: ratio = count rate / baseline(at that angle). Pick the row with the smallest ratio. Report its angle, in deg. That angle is 245 deg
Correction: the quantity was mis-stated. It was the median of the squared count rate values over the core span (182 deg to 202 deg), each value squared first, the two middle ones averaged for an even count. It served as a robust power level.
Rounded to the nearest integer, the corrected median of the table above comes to 154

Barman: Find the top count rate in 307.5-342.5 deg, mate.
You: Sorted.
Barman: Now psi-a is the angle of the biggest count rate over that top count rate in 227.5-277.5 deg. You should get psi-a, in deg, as 255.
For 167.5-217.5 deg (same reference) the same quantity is 215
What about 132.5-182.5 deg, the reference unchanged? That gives 145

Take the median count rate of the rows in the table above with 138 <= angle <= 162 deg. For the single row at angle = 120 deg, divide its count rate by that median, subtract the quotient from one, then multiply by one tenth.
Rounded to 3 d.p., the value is 0.017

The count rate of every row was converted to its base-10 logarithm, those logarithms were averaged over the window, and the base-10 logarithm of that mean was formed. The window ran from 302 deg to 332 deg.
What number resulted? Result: 0.042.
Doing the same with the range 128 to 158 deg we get 0.034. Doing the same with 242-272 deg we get 0.048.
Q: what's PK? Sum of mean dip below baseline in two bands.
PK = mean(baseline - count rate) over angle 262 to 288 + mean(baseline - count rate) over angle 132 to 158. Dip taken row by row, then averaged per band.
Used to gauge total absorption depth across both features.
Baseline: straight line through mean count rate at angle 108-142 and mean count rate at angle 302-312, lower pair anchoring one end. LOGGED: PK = -1.2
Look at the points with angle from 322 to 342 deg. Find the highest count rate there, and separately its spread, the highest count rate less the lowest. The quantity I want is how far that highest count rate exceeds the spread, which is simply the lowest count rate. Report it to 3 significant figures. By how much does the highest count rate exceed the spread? 12.1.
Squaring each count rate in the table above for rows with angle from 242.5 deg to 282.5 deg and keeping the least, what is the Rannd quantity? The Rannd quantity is 162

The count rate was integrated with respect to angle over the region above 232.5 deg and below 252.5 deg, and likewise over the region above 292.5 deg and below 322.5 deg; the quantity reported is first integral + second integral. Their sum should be 642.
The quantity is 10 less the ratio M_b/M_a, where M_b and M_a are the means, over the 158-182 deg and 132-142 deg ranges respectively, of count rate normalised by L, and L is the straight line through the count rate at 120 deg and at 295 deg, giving 9.26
